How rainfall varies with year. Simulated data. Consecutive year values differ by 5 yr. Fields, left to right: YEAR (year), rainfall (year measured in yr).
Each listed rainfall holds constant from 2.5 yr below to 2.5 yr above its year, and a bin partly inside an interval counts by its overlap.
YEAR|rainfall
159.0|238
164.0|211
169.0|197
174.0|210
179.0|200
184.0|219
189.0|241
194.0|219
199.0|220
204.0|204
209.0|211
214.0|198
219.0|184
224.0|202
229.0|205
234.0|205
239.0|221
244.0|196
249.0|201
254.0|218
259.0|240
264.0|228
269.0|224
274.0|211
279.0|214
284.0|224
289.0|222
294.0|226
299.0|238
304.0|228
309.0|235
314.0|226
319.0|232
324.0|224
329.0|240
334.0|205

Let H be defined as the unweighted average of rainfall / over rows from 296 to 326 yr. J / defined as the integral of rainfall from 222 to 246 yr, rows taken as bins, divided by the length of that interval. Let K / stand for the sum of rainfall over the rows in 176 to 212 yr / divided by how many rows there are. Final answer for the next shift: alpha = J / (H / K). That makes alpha 193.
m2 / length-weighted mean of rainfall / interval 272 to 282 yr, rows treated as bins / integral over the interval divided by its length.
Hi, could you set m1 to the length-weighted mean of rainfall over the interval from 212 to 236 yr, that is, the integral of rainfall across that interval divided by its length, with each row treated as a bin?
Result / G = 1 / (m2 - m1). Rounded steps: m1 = 199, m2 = 213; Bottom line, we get 0.07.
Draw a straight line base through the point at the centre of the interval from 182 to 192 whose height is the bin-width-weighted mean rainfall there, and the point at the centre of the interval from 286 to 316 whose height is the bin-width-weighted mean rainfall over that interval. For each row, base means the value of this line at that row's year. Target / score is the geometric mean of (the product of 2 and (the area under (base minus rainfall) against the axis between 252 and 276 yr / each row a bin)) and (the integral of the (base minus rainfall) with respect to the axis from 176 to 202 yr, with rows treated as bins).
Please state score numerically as 253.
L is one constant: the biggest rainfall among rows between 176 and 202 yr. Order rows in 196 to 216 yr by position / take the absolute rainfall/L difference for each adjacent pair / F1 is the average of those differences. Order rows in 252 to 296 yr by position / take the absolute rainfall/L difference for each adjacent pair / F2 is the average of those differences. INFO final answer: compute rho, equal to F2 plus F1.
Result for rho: 0.086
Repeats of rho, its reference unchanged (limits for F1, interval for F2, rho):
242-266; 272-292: 0.079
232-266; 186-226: 0.121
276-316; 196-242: 0.077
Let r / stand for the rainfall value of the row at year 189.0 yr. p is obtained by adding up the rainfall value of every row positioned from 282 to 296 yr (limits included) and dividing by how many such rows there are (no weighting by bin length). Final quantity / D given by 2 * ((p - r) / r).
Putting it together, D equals -0.14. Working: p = 224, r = 241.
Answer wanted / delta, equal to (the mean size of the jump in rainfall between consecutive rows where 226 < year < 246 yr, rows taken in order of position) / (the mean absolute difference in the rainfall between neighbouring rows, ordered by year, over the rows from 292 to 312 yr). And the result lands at 1.4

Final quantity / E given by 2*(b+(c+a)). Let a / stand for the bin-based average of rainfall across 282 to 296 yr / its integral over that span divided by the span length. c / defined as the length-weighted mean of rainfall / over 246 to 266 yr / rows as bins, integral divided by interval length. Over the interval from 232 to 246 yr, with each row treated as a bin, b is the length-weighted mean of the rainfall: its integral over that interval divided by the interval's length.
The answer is 1305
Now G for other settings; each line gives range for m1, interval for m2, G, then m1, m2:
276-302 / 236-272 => -0.15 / 225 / 218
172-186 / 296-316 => 0.04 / 209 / 232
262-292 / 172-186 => -0.09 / 220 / 209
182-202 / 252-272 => 0.34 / 224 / 227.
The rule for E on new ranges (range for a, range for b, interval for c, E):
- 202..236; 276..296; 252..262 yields 1304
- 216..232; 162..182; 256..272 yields 1263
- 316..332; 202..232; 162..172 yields 1271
